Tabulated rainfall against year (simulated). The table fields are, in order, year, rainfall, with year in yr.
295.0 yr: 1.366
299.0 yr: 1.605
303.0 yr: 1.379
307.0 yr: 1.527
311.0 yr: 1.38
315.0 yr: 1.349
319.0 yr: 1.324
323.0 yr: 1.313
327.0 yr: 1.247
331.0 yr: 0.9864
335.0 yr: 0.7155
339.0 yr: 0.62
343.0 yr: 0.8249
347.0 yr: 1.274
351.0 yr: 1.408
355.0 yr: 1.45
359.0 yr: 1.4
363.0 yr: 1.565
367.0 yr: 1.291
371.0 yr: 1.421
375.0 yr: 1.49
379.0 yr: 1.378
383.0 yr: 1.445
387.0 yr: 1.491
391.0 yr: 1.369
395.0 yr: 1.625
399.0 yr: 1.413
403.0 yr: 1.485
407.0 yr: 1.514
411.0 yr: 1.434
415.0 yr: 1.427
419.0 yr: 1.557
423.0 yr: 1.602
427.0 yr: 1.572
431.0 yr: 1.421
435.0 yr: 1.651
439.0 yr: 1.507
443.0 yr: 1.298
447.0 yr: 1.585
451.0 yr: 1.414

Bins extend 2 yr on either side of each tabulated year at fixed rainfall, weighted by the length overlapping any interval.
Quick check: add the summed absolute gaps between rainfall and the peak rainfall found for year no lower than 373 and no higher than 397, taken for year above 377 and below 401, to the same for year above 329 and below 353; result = 5.0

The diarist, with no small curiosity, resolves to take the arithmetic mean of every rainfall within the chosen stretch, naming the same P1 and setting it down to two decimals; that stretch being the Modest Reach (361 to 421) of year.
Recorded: 1.46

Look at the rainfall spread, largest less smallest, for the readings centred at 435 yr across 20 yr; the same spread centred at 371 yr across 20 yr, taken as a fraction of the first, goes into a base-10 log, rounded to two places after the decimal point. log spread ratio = -0.11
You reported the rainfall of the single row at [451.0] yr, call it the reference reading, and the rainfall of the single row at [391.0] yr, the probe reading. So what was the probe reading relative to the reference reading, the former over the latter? 0.968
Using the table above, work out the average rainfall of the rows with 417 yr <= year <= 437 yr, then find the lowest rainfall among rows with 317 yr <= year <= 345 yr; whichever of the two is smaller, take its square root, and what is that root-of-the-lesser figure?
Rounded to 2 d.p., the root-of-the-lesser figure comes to 0.79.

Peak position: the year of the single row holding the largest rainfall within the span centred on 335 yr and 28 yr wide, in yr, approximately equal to 323.0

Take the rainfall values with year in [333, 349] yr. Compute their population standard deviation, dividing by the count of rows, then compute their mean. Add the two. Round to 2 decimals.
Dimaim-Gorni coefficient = 1.11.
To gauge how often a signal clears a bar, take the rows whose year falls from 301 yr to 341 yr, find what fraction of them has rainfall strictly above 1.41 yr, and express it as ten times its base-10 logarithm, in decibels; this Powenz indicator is -10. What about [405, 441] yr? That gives 0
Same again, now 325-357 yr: -9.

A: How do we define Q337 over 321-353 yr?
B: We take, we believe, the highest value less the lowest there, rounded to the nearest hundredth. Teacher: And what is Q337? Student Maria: 0.79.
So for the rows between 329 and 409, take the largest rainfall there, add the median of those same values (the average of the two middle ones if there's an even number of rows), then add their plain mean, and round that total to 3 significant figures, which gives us 4.34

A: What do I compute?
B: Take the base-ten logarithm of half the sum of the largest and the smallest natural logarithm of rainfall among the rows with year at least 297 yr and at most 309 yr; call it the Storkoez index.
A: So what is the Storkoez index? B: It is -0.40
